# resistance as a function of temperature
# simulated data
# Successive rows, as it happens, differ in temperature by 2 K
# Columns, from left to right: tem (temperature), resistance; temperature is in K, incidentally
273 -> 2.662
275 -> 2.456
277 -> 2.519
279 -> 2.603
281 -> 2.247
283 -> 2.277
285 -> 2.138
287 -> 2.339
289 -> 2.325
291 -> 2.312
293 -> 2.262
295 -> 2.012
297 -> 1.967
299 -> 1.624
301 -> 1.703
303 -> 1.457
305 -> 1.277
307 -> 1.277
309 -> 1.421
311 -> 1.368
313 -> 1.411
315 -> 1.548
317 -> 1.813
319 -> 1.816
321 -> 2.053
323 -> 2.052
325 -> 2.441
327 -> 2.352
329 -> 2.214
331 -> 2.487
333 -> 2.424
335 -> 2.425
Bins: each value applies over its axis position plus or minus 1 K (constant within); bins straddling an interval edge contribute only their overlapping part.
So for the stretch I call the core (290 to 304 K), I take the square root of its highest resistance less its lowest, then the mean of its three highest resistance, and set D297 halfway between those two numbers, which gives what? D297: 1.56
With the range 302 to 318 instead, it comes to 1.17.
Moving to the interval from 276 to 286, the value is 1.57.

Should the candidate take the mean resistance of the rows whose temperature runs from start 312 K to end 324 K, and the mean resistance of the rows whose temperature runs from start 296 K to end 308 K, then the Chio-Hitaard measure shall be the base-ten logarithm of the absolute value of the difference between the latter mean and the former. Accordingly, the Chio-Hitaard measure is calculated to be -0.6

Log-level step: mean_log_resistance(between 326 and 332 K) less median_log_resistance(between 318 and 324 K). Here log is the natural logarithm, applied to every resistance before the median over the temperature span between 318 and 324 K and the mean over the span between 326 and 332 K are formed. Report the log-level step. 0.13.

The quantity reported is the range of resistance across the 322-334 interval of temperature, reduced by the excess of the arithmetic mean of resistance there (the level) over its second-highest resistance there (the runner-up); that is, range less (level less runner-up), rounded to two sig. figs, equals 0.55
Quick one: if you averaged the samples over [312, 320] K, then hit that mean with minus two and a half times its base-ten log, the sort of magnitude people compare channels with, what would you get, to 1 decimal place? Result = -0.5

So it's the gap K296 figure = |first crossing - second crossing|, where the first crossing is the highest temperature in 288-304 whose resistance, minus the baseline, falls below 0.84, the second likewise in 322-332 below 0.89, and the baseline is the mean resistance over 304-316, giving 26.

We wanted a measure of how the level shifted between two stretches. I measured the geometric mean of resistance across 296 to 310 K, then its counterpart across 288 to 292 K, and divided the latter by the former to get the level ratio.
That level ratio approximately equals 1.5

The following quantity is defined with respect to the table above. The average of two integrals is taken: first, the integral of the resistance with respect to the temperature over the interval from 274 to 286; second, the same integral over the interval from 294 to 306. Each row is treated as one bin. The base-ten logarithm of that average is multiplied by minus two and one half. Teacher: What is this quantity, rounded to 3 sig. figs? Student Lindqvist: -3.46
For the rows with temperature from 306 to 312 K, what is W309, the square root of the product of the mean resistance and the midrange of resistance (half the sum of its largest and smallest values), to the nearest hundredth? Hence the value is 1.35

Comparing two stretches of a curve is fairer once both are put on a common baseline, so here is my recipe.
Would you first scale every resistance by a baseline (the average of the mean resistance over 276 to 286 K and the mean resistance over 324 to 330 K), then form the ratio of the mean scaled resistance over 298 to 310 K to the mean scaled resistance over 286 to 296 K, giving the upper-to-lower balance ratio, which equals 0.6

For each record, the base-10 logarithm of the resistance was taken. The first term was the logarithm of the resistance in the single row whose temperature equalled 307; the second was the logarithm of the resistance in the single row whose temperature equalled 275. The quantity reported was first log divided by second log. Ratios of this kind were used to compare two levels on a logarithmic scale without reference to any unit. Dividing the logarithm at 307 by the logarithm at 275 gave 0.27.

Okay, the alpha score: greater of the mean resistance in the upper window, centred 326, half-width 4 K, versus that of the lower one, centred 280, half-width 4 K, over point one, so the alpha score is 24.1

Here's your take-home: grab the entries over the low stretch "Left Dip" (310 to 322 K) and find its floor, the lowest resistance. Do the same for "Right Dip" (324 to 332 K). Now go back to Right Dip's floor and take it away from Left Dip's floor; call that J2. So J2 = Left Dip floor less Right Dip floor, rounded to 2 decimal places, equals -0.85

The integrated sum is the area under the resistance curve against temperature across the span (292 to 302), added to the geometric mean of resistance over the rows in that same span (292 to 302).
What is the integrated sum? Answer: 21.0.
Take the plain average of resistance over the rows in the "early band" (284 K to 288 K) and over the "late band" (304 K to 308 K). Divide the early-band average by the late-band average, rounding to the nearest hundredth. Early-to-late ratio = 1.75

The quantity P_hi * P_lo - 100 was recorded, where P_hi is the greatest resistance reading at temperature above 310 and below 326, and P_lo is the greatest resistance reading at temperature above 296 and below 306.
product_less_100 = -95.2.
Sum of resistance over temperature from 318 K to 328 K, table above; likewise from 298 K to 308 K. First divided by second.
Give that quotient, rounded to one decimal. 1.5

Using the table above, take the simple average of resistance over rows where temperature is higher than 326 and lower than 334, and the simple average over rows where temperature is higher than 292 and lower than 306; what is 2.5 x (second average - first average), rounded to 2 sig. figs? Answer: -1.5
